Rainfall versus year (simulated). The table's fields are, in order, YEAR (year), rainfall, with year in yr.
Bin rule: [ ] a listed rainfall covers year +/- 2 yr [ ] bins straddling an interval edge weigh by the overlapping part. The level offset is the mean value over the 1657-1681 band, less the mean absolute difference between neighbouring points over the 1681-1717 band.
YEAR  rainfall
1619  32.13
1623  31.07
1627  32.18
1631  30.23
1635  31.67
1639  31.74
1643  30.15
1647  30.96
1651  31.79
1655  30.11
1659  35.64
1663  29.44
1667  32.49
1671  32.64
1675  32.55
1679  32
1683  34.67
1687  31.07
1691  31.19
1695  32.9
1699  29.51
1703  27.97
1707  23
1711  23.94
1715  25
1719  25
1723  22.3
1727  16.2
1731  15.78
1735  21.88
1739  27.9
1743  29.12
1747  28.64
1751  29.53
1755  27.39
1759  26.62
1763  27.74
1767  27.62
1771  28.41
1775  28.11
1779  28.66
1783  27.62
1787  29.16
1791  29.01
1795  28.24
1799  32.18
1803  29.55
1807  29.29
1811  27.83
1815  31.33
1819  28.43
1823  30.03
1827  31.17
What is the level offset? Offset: 30.3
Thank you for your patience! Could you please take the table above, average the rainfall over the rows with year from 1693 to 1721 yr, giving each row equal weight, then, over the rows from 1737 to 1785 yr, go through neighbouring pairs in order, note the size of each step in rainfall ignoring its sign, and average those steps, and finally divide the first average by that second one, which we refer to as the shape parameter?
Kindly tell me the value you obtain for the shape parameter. 31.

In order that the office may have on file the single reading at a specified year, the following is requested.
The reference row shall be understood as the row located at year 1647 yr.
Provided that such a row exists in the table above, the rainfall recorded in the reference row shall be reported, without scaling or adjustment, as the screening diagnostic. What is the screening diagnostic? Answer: 30.96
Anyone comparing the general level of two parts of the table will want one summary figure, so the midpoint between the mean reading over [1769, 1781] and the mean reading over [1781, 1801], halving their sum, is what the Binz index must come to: 28.8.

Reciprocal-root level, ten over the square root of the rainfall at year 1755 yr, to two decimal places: 1.91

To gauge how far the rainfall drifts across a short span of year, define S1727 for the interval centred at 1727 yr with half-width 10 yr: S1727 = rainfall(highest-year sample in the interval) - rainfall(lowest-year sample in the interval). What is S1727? -3.1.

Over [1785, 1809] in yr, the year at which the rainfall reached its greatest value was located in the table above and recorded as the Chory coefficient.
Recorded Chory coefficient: 1799 yr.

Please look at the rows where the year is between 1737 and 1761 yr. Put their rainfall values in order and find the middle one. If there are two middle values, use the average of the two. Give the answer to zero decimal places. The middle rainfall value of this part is 28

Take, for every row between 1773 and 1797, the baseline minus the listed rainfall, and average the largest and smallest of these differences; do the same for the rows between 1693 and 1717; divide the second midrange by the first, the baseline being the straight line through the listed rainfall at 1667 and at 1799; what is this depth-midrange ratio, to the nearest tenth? 1.2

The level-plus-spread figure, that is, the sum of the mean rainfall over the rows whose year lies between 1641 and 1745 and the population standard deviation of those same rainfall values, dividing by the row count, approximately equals 33.4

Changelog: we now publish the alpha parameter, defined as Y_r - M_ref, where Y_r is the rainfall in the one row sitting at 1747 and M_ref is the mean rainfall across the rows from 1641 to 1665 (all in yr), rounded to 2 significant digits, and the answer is -2.7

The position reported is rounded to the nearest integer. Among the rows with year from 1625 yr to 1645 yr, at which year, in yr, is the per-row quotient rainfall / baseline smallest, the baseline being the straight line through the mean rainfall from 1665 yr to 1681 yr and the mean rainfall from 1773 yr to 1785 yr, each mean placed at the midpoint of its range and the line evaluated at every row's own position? 1631 yr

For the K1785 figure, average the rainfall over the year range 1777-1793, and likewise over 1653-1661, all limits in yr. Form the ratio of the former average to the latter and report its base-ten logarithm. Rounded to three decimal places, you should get -0.060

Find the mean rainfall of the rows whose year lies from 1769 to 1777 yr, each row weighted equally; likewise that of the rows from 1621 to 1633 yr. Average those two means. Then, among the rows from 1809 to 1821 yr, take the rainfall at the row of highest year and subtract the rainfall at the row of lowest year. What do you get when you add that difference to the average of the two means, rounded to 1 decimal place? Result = 30.3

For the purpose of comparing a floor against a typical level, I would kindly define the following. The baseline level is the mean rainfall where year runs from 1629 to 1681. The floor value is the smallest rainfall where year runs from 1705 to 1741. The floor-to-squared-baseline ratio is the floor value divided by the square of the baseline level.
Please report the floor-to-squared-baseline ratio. 0.016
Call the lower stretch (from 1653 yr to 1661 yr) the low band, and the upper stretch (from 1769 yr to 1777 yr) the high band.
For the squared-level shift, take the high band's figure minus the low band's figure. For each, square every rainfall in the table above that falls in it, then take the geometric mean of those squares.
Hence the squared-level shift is -275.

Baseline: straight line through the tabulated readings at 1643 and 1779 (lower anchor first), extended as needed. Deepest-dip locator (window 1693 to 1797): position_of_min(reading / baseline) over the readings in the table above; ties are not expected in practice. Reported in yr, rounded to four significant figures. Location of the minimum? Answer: 1731 yr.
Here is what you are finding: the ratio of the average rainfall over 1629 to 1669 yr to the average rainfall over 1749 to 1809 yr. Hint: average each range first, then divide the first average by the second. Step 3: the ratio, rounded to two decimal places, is 1.10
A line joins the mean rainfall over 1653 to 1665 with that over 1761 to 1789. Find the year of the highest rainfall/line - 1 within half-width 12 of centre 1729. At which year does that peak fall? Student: 1739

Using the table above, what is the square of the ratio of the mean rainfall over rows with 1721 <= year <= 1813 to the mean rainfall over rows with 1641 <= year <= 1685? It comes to 0.71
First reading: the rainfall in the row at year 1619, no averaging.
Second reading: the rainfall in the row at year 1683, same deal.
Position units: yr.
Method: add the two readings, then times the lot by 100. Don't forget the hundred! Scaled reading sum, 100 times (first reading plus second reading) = 6680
